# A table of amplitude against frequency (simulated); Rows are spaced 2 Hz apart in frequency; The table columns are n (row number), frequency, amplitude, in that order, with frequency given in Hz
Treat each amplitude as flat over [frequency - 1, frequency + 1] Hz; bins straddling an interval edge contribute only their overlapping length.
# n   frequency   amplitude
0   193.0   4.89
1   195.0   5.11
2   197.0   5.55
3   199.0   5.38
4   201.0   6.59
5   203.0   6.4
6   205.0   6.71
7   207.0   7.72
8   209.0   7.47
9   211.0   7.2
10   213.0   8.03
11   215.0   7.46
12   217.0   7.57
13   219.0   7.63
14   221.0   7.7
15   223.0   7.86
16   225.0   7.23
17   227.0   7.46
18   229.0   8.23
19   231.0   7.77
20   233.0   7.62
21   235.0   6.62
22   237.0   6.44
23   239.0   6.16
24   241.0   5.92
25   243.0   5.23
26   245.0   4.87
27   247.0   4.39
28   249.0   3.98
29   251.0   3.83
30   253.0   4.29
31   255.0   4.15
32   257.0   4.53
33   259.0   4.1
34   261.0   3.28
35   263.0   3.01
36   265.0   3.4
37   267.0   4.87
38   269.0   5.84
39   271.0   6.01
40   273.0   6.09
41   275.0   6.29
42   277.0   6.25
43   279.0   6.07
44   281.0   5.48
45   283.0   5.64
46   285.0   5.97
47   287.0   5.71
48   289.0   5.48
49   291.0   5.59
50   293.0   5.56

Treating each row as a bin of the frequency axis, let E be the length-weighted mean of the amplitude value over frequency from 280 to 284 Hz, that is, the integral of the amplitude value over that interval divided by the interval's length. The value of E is 5.6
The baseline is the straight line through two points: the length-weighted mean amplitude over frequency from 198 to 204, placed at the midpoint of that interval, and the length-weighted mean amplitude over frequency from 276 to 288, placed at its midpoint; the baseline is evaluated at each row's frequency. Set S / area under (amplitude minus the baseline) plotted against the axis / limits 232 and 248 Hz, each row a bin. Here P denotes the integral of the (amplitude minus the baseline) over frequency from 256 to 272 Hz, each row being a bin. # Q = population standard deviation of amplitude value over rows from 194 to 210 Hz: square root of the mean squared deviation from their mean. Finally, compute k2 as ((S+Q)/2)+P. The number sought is -25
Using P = -25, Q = 0.90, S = -1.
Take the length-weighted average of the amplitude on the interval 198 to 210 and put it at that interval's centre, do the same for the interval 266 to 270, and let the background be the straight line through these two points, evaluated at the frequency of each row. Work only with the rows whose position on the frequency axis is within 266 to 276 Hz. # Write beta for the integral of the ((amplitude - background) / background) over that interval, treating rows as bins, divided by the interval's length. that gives 0.10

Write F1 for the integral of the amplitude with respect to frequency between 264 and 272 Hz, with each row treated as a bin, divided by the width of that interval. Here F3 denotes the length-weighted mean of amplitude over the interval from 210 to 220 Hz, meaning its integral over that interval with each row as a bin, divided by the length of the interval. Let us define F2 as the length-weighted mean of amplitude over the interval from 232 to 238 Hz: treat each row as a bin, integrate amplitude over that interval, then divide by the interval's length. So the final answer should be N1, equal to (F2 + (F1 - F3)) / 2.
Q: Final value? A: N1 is 2.2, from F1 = 5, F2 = 6.9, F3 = 7.6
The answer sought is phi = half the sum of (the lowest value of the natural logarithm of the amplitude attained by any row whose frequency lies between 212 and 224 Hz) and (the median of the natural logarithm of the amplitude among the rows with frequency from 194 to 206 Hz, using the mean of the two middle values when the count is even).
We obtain 1.90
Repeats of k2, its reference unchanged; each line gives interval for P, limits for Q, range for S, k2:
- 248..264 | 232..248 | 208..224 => -20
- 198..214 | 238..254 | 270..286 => 15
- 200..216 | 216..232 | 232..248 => 17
